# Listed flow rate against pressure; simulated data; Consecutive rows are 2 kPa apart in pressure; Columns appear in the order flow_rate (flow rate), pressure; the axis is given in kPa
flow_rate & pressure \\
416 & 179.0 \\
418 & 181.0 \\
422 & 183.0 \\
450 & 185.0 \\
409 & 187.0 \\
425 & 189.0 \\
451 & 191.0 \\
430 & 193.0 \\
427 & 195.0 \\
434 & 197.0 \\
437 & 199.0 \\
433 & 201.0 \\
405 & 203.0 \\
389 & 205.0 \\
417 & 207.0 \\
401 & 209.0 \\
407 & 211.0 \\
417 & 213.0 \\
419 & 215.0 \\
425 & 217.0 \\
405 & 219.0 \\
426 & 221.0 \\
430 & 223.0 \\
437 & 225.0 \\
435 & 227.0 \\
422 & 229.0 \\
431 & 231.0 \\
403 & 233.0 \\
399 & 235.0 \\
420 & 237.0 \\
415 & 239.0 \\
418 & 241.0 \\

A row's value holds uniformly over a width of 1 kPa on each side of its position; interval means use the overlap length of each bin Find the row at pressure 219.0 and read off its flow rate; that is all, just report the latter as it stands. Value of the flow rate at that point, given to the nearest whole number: 405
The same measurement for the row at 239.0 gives 415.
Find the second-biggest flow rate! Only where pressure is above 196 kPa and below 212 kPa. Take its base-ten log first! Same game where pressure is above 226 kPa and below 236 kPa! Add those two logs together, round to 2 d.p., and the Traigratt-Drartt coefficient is 5.27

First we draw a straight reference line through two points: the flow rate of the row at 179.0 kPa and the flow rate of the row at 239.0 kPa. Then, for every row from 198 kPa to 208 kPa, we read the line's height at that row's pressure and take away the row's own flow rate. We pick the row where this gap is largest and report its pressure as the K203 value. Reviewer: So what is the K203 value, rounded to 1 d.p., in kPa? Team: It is 205.0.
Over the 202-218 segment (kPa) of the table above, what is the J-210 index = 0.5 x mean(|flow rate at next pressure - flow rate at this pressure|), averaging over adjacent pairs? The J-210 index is 6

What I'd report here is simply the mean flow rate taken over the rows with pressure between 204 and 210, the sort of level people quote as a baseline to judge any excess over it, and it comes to 402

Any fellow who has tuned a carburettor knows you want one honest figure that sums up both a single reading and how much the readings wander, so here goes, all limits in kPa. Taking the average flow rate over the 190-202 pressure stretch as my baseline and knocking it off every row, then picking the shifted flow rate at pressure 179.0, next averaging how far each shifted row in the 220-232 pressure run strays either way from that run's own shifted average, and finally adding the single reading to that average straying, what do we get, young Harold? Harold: -15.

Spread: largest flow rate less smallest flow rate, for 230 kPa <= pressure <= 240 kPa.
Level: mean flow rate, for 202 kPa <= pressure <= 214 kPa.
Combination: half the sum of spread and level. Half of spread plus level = 219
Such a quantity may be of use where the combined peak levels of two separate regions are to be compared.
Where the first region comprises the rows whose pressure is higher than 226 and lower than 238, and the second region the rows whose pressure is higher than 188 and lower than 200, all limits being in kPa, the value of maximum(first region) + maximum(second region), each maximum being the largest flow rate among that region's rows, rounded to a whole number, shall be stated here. 886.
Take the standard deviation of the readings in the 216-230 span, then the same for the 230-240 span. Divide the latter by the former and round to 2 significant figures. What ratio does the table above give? 1.2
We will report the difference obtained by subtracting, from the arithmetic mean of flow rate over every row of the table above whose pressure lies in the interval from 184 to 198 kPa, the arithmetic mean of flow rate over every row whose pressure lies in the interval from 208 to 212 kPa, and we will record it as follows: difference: 28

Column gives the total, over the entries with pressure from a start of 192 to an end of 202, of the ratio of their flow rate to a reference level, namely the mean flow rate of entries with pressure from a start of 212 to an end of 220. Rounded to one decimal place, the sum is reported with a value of 5.2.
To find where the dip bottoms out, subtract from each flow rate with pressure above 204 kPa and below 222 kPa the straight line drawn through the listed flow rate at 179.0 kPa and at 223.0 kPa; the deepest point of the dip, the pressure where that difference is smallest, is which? 205.0 kPa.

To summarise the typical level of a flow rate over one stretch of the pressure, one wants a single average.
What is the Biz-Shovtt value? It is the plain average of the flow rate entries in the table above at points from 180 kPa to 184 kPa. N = 420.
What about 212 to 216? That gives 418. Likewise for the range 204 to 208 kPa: 403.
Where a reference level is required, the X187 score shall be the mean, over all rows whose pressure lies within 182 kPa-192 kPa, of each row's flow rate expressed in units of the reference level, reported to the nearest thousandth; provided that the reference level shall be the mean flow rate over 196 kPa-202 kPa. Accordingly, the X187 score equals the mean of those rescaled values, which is 0.992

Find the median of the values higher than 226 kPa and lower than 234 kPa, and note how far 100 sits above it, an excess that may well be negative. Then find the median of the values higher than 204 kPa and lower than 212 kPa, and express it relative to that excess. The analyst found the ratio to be -1.24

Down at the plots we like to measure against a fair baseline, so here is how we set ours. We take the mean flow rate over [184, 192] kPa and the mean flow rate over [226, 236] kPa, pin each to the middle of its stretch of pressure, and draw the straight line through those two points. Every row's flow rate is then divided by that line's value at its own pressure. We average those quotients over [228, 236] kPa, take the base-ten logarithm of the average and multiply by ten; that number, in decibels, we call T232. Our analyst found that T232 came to -0.041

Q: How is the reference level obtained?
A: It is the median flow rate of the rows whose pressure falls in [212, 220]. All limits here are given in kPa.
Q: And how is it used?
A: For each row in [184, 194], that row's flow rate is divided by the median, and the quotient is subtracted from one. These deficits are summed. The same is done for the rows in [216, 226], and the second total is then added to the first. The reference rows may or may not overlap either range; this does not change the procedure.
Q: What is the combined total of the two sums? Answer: -0.26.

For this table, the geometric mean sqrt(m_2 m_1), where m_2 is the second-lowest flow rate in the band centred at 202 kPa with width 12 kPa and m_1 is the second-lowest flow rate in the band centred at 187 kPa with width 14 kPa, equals 411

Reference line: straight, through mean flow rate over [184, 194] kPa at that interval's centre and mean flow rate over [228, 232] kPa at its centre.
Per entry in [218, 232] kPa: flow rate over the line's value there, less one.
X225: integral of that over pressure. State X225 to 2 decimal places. -0.02 kPa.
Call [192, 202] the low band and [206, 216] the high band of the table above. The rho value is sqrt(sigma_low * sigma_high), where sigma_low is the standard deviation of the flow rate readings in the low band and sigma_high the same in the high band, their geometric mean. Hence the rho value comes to 5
